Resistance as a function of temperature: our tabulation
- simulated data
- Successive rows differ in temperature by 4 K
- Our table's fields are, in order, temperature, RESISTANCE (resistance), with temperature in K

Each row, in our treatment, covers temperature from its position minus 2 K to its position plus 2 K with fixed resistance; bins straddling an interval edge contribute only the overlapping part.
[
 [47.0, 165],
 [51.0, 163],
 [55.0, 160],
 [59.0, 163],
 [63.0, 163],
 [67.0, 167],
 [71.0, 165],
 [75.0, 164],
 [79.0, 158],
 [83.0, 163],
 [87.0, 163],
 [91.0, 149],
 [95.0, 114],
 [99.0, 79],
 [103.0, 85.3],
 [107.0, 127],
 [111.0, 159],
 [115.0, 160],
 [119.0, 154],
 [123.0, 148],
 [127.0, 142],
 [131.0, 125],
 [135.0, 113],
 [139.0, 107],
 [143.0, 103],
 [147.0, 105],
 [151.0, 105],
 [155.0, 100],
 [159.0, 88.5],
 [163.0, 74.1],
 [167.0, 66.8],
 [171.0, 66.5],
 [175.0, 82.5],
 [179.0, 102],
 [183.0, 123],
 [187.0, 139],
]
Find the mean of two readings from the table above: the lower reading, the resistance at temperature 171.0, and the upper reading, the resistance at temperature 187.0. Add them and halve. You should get 103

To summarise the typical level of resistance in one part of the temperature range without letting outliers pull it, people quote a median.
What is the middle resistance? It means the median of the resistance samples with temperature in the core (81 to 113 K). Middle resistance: 138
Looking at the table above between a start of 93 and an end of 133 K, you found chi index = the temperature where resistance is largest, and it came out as 115.0 K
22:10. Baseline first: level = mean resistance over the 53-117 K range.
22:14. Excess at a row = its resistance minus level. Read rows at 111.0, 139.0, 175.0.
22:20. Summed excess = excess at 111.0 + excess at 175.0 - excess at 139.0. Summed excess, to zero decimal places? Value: -12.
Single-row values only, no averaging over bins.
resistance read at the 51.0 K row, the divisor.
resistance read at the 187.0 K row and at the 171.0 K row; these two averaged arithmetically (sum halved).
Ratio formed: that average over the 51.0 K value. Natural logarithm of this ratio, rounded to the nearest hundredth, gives -0.46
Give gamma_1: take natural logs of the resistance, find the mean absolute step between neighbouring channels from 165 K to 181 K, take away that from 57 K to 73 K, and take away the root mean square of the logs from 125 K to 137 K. -4.71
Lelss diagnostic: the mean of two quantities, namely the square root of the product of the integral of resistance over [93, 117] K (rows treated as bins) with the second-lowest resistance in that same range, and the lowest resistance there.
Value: 288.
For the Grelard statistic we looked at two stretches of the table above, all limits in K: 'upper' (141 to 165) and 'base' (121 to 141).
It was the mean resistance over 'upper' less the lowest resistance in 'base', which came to -11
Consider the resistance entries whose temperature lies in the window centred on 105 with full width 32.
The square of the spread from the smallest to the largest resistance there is 6561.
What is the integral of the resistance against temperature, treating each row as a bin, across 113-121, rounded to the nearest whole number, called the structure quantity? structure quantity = 1256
